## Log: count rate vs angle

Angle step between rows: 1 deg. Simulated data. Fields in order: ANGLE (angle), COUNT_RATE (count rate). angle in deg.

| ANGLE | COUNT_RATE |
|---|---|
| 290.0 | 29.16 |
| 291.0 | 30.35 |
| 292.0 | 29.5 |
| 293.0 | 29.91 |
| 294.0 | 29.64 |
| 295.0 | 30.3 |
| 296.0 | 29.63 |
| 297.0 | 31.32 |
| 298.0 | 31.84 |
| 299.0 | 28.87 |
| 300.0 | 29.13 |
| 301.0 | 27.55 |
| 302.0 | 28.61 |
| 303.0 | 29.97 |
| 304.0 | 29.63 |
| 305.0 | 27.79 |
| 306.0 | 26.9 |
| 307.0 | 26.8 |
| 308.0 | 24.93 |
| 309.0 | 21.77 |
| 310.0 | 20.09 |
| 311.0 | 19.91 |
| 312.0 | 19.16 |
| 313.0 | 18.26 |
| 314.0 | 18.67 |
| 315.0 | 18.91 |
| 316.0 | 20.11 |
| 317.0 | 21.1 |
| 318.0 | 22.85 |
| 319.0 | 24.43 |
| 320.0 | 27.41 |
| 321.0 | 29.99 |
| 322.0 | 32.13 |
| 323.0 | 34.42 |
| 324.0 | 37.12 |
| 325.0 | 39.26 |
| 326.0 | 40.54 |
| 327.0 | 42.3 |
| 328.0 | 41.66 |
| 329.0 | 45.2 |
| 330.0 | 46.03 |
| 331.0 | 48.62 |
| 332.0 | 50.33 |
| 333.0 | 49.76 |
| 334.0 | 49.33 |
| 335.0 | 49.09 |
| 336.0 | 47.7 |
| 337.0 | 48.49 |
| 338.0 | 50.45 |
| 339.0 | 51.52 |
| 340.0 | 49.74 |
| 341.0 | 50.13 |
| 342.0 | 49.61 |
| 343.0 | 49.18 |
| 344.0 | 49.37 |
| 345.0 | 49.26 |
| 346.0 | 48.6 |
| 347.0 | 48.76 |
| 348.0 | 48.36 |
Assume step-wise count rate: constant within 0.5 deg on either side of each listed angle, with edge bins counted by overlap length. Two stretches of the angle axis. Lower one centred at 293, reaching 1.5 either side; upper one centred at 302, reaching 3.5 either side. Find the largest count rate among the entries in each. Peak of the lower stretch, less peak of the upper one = 0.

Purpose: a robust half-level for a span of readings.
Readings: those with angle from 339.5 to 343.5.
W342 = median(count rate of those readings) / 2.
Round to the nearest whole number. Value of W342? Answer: 25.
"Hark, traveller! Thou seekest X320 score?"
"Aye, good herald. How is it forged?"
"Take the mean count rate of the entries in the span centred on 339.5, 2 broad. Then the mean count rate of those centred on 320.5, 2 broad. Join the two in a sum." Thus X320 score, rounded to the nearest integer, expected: 79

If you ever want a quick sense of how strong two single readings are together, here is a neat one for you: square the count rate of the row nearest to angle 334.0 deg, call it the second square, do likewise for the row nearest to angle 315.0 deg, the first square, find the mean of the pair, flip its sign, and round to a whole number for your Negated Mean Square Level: -1396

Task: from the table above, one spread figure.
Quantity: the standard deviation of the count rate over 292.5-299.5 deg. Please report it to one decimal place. 1.0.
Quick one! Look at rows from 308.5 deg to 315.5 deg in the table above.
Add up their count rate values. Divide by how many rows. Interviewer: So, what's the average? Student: 20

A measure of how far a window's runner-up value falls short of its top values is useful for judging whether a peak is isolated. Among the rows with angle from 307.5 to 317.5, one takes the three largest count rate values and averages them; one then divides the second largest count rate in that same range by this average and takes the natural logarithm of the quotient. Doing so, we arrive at -0.037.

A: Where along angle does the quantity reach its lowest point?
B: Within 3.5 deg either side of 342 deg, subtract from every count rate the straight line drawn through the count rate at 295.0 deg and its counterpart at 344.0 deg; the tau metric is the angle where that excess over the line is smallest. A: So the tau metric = 345.0 deg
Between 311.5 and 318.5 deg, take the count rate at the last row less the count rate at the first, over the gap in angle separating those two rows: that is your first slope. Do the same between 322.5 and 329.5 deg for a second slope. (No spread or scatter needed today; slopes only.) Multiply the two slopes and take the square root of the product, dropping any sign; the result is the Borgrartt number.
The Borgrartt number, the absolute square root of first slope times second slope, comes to 1.05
